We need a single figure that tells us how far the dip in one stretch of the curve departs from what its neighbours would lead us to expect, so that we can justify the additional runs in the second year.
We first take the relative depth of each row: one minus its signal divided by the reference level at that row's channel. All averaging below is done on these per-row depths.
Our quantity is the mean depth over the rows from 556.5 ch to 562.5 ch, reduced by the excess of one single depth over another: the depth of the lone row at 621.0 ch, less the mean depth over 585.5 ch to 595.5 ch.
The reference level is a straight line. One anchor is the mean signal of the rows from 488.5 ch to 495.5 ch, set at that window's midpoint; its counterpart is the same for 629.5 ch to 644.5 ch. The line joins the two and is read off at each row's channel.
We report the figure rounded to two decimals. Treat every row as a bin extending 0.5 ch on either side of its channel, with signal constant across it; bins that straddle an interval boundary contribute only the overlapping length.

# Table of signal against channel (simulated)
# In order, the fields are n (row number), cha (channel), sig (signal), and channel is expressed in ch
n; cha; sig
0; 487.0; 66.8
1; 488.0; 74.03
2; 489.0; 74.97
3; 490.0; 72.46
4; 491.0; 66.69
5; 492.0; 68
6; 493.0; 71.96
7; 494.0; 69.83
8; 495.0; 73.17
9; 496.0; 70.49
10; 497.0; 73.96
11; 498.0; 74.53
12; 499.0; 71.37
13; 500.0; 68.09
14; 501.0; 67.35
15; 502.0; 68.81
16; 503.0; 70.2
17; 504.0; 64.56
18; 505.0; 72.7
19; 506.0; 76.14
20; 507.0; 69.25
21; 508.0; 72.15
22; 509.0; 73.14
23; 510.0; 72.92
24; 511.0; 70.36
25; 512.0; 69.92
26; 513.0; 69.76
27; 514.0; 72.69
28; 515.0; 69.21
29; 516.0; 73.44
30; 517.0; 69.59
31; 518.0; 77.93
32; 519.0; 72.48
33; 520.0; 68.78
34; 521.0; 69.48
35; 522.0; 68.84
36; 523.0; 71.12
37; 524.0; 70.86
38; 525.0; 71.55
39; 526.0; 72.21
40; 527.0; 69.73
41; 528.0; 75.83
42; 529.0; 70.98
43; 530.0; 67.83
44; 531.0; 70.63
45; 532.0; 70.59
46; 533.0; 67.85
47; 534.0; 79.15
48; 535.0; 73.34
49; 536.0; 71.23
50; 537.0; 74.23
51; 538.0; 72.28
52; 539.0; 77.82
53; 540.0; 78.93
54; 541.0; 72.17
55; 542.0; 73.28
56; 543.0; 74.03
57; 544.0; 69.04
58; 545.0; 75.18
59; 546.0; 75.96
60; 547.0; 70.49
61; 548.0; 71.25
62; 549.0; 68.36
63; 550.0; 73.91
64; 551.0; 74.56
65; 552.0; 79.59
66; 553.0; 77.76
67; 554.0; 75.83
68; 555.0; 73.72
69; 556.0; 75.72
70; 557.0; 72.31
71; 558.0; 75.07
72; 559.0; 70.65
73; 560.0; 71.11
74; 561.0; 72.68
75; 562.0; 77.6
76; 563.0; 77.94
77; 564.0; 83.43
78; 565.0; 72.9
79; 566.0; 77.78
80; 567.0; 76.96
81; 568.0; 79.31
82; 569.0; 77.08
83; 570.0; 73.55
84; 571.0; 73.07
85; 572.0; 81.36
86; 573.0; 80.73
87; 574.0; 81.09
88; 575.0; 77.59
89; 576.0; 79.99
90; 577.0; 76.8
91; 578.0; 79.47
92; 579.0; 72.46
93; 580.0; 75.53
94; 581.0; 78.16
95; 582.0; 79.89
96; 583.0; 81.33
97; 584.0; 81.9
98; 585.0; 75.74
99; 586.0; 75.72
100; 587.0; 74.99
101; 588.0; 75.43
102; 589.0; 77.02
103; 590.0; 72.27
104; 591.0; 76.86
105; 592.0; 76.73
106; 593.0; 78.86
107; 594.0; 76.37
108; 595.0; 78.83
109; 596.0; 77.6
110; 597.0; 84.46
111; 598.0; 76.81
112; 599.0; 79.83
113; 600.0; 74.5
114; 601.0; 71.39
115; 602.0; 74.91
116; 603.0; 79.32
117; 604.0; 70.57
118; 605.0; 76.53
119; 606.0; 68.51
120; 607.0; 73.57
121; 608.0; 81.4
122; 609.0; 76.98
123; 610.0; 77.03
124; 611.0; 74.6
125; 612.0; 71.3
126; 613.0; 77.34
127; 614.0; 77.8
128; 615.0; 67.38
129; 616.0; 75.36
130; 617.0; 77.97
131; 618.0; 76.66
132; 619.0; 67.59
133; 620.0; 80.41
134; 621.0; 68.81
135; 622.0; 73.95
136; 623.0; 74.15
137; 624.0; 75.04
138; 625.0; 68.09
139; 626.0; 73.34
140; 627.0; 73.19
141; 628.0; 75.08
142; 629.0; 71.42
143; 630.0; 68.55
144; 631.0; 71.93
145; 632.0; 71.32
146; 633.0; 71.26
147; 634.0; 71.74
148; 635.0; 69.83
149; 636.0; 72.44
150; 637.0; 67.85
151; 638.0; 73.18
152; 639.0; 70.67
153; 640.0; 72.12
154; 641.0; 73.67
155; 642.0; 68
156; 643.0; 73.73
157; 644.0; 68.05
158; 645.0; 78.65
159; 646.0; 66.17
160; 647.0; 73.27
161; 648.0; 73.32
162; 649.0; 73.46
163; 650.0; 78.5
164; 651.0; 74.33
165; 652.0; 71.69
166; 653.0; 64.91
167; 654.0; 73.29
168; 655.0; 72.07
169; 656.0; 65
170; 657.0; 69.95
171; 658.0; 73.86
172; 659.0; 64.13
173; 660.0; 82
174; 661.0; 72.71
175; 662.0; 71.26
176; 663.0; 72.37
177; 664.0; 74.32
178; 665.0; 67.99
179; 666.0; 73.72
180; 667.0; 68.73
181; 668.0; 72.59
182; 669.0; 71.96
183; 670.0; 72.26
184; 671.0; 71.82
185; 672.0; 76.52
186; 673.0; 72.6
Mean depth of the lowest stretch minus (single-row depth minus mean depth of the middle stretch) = -0.14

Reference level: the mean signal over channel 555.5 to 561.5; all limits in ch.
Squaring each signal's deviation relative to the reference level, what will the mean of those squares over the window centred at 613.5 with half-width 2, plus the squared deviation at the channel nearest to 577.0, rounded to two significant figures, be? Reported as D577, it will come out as 34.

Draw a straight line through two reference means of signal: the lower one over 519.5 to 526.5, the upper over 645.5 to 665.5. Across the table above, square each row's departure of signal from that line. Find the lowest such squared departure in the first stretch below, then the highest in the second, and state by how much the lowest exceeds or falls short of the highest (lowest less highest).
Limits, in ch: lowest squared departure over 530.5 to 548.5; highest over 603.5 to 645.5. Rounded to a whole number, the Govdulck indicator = -103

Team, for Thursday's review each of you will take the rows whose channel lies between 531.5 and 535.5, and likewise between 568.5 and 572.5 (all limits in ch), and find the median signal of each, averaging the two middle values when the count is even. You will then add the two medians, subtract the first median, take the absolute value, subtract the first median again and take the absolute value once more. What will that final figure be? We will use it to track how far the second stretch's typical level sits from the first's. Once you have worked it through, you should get 3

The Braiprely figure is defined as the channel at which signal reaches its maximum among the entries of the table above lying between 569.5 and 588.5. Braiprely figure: 584.0 ch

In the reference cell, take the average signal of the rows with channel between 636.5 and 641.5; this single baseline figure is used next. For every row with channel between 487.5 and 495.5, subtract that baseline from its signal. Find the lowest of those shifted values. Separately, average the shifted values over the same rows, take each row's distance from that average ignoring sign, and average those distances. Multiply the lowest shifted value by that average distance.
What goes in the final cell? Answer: -12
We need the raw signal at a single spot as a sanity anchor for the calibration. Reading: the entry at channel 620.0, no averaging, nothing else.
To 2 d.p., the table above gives 80.41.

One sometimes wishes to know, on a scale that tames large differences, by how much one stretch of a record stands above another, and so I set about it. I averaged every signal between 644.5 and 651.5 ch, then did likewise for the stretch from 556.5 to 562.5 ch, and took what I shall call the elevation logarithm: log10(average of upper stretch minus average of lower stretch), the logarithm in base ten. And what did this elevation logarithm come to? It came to -0.14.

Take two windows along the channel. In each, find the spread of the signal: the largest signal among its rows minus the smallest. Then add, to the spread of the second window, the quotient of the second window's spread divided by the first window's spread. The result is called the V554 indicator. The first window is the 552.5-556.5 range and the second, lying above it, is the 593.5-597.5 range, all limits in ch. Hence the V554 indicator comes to 10.1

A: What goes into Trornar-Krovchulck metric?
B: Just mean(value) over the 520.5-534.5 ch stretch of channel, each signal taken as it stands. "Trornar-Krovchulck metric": 71.2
